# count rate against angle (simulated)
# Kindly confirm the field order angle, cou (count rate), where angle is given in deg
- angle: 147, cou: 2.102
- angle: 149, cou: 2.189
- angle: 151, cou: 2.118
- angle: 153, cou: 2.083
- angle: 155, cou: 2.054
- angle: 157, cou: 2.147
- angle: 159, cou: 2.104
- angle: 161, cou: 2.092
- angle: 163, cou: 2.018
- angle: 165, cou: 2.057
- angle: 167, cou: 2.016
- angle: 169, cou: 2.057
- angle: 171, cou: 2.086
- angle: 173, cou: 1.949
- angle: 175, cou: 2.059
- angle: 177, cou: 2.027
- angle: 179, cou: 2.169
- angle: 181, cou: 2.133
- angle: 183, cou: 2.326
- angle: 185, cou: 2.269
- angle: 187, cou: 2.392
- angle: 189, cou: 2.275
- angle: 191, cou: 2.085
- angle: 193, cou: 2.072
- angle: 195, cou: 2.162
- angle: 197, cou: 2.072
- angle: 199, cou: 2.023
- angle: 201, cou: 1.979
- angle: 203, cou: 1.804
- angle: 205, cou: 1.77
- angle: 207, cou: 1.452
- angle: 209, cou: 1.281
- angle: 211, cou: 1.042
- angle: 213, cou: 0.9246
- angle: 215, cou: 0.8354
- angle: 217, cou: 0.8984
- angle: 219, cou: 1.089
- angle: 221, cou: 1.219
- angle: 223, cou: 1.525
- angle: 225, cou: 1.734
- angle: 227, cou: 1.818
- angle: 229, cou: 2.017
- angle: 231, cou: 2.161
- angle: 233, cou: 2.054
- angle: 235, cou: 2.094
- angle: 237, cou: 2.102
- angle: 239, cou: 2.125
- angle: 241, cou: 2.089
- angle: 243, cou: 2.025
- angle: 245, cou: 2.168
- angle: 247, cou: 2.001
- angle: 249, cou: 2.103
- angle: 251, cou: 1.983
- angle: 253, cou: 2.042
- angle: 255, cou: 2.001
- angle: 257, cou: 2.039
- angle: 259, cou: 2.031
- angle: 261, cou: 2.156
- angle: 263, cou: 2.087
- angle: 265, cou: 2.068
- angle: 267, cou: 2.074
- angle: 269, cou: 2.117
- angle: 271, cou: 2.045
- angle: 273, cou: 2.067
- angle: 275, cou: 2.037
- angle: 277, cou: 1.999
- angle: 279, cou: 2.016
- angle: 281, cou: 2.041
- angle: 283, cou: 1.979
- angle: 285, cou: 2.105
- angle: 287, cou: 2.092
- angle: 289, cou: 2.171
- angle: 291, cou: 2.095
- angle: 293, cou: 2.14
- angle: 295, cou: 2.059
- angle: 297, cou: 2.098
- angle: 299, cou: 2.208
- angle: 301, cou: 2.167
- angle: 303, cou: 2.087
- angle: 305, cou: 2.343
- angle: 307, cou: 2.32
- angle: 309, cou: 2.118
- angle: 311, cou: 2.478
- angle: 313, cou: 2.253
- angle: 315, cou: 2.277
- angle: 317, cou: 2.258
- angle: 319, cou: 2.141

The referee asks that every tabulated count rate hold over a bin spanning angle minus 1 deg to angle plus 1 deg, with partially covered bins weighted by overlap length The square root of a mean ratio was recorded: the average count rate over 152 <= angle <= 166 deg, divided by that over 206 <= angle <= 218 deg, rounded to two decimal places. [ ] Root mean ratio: 1.39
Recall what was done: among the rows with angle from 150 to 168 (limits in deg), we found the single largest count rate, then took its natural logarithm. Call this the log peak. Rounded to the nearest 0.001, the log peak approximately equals 0.764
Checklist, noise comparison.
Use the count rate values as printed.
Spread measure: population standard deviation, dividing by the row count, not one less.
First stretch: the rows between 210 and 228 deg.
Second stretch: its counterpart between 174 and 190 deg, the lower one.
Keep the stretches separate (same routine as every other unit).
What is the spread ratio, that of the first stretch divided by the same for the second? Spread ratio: 2.9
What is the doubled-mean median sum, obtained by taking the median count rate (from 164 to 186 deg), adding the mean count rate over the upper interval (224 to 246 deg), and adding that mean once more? 6.13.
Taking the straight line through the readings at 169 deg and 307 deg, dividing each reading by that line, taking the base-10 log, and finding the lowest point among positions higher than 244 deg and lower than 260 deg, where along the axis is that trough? 251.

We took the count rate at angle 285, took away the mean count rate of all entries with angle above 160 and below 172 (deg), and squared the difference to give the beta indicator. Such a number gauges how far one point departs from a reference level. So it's 0.003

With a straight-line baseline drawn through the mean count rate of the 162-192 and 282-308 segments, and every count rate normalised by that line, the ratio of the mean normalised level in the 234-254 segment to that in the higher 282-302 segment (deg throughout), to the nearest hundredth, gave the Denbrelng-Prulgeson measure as 0.98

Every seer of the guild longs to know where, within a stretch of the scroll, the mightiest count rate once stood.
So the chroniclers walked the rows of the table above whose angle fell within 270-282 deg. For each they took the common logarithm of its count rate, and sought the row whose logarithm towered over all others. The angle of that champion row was 273 deg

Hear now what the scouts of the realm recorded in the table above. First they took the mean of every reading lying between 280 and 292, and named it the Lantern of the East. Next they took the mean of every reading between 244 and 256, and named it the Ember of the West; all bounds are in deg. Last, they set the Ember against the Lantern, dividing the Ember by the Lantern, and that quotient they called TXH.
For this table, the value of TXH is 0.99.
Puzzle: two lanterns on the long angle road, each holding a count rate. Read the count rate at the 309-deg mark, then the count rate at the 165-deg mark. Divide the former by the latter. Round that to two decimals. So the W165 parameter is 1.03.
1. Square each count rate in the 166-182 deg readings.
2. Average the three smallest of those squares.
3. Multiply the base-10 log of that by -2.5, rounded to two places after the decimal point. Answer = -1.50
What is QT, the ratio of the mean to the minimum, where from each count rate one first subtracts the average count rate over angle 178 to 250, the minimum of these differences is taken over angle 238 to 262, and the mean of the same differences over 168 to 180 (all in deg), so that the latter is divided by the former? 1.5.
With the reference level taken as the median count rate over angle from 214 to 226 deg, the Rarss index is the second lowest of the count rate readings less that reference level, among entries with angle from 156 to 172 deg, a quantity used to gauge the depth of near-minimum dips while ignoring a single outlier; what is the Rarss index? 0.86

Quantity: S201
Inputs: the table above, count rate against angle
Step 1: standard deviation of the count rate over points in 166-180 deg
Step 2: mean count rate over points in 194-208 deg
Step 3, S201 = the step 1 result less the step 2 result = -1.83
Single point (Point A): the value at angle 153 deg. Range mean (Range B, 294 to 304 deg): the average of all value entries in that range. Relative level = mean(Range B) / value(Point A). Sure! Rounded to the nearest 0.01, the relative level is 1.02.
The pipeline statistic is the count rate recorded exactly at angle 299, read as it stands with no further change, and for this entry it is 2.208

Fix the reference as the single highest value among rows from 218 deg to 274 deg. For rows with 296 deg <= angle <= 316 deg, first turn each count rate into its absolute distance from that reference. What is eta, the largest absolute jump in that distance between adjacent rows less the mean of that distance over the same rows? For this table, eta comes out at 0.15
